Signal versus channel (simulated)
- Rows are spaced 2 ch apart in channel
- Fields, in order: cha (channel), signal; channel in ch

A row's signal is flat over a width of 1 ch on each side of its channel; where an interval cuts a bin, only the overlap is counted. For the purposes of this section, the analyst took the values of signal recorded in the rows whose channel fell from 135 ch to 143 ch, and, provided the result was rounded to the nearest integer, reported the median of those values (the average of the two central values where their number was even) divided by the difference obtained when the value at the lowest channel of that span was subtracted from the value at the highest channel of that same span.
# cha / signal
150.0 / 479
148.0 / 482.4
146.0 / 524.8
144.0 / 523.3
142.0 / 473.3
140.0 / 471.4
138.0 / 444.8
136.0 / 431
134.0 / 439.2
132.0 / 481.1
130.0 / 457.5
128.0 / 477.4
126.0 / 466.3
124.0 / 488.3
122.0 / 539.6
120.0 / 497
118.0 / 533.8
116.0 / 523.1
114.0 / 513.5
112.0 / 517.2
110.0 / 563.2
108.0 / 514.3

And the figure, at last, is 11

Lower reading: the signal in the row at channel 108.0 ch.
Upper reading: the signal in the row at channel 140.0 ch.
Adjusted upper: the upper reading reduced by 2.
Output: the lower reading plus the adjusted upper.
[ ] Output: 984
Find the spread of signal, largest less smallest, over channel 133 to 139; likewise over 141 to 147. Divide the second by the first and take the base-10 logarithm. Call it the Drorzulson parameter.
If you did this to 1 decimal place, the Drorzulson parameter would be 0.6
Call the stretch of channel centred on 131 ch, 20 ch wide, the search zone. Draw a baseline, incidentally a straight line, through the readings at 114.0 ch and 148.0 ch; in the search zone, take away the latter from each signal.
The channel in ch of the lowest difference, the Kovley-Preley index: 136.0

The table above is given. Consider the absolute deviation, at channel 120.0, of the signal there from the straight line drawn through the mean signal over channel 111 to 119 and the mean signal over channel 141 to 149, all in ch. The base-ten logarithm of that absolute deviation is 1.33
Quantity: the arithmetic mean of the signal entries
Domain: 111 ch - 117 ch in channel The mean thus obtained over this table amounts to 518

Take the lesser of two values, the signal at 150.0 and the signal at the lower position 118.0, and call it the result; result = 479.0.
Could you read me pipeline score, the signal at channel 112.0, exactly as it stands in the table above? 517.2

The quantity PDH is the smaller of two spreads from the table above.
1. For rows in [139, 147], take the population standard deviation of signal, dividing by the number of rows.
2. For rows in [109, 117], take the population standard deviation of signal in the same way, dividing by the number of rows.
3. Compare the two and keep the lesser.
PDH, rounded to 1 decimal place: 19.9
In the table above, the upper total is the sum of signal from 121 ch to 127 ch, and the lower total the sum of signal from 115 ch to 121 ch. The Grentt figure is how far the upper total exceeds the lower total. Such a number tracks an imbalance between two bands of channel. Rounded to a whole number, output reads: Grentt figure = -60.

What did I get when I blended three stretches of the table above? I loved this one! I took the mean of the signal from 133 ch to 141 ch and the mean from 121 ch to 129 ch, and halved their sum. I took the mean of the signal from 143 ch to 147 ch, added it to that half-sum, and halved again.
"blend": 497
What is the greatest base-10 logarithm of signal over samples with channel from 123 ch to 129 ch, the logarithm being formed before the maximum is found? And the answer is 2.69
